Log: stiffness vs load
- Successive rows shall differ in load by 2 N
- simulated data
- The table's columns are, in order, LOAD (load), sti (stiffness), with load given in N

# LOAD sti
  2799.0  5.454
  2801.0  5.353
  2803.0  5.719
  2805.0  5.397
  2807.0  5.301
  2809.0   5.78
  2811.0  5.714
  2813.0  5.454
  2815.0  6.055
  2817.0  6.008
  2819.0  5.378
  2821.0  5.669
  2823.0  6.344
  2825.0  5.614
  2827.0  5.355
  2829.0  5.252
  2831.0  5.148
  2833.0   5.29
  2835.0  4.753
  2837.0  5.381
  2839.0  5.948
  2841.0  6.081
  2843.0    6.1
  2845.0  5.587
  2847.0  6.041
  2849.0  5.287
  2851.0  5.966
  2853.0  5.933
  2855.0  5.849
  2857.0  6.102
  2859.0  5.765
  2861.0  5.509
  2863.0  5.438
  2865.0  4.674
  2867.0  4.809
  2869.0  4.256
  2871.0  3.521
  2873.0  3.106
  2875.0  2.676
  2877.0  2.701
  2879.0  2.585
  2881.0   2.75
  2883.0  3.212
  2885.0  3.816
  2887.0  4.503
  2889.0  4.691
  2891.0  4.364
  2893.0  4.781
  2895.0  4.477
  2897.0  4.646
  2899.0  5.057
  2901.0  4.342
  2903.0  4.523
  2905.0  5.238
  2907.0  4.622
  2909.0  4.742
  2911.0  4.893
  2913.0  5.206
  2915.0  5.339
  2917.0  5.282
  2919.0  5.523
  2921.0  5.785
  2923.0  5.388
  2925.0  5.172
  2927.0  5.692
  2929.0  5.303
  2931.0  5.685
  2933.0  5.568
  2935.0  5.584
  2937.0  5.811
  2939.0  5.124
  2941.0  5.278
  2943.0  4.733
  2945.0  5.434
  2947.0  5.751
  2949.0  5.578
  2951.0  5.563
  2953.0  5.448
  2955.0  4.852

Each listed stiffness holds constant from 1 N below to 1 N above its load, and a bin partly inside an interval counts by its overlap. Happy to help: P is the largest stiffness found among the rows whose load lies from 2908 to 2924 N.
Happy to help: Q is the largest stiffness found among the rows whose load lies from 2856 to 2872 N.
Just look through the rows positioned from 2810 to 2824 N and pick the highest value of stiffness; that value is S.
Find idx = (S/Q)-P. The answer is -4.7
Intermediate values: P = 5.785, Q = 6.102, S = 6.344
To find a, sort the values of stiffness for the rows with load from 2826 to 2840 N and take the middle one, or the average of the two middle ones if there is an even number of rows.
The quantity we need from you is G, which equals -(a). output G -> -5.3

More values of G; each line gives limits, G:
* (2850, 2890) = -4.6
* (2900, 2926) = -5.2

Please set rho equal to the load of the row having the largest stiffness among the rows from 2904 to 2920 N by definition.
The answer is 2919.0 N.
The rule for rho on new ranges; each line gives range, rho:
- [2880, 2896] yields 2893.0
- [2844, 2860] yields 2857.0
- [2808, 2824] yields 2823.0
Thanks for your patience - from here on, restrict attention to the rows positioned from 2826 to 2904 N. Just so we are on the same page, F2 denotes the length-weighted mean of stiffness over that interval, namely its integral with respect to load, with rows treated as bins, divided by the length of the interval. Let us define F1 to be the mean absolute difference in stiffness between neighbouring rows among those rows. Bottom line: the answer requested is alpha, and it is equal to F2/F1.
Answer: 13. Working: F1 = 0.35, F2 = 4.8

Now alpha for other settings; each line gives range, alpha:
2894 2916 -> 14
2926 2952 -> 18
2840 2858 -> 17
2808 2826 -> 14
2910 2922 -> 27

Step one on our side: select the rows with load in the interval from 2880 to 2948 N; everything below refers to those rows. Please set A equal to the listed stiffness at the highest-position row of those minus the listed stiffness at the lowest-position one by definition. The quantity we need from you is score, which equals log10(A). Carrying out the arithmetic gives 0.5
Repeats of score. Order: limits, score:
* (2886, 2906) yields -0.1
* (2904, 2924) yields -0.8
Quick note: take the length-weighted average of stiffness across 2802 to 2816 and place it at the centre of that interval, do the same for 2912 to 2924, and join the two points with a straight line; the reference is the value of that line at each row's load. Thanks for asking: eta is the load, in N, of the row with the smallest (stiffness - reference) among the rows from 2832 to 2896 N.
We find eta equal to 2879.0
